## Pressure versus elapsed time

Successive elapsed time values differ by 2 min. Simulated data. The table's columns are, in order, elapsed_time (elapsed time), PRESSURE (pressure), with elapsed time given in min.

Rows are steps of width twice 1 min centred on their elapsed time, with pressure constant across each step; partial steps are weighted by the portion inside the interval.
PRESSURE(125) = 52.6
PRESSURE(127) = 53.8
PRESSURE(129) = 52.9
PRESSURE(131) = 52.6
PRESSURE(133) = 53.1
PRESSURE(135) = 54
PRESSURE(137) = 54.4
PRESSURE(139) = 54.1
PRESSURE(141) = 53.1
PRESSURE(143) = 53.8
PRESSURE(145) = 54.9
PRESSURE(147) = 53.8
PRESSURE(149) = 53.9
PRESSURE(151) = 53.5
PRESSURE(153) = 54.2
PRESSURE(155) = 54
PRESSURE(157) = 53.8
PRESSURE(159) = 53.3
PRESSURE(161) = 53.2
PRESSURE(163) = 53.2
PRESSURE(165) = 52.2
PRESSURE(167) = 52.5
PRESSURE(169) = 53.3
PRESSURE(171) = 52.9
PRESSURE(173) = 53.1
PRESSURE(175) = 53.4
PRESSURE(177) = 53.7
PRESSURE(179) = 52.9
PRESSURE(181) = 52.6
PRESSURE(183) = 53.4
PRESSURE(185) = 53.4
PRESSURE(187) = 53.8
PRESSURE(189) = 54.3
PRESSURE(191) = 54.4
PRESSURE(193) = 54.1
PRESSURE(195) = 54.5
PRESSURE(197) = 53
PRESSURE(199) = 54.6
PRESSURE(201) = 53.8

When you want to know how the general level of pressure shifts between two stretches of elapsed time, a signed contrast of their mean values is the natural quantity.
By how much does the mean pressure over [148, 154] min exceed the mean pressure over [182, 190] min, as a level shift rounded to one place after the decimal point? 0.1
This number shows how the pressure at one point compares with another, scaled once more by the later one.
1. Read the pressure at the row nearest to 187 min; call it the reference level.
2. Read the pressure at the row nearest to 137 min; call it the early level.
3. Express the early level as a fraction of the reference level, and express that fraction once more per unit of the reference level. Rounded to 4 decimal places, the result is 0.0188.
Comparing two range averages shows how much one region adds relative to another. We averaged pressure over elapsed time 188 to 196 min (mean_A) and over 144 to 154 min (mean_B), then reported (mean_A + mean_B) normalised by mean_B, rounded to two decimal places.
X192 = 2.00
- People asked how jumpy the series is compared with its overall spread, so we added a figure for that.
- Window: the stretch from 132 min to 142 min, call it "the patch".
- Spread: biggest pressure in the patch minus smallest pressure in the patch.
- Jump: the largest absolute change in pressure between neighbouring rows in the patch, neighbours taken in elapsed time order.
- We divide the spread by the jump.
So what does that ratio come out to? 1.3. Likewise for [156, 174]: 1.6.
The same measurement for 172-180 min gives 1.0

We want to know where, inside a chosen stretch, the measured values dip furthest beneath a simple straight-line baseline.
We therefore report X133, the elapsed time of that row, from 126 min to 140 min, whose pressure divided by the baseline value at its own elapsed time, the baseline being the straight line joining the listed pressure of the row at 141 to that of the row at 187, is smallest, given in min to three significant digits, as 131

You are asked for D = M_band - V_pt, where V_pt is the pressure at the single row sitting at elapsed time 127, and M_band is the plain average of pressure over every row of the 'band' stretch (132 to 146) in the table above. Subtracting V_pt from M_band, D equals 0.1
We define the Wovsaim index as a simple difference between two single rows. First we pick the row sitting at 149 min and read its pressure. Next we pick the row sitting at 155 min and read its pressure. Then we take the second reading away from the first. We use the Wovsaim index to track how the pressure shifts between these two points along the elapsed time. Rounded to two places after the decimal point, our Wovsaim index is -0.10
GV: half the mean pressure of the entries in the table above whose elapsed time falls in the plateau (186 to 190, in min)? 27.0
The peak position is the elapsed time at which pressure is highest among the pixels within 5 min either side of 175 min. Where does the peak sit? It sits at 177 min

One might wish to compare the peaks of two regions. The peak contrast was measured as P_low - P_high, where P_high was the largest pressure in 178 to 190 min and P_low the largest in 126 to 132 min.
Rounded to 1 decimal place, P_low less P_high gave -0.5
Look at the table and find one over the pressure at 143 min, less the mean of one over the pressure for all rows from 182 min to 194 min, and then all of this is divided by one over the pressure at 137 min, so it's 0.002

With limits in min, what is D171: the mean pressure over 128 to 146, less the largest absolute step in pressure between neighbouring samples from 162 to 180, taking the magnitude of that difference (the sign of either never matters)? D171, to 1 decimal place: 52.7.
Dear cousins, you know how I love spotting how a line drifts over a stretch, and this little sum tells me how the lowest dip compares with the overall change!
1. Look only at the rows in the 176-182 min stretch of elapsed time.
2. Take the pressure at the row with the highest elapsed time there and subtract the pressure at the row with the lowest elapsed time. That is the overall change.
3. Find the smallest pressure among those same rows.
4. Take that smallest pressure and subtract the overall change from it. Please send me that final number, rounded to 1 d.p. 53.7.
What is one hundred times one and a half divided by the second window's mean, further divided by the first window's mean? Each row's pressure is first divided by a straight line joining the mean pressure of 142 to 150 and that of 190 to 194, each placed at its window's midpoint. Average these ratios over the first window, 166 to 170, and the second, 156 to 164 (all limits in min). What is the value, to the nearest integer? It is 156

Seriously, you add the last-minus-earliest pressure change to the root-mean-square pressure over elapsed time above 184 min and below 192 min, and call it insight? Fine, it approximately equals 55.0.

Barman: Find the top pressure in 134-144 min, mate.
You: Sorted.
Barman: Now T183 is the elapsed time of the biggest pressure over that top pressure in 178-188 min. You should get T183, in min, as 187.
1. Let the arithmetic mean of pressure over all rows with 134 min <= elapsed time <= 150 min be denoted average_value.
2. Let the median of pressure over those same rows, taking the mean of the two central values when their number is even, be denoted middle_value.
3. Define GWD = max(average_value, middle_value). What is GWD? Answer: 54.0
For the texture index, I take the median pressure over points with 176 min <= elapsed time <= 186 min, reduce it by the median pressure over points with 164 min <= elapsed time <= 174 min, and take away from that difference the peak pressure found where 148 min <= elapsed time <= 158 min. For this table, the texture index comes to -53.70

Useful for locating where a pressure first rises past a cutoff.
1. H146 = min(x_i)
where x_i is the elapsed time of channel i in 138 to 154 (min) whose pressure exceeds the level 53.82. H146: 139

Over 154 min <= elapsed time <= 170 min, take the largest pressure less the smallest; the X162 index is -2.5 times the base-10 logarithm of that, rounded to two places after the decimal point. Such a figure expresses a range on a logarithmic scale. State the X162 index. -0.64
